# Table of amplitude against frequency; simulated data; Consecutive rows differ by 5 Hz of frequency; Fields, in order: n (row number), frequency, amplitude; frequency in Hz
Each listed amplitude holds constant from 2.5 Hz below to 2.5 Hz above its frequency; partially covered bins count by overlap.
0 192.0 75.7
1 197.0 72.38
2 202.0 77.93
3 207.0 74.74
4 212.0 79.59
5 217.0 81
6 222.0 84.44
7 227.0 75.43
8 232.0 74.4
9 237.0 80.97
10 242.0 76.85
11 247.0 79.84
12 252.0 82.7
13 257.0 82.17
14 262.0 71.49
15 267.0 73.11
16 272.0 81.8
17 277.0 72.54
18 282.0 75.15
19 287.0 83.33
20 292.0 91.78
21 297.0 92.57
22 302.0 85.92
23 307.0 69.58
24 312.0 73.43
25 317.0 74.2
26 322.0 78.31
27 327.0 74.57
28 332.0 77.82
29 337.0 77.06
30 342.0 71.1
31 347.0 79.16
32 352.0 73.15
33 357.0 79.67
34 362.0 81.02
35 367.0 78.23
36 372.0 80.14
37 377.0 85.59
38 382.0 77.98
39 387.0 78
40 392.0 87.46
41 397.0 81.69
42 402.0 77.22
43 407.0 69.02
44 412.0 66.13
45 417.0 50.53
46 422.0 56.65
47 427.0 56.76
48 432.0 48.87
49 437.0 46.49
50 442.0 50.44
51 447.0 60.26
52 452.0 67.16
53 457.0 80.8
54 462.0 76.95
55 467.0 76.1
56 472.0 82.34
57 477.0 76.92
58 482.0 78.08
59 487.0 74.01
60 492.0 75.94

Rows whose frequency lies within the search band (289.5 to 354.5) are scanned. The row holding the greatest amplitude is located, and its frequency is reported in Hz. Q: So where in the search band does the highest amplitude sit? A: 297.0 Hz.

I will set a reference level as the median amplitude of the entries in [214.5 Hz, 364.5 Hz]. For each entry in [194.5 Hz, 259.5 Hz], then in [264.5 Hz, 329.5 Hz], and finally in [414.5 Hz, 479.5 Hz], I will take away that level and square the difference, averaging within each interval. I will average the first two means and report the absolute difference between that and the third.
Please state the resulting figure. 333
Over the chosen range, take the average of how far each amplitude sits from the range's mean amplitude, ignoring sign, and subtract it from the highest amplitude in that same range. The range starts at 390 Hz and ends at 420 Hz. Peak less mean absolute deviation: 77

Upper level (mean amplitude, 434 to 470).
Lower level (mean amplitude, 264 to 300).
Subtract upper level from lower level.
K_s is 16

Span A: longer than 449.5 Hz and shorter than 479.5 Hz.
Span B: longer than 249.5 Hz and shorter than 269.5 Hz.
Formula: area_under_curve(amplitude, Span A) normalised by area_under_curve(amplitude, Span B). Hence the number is 1.5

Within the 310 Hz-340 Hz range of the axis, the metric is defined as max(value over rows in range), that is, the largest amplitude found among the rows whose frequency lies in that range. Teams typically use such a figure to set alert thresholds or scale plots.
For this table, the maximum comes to 78.31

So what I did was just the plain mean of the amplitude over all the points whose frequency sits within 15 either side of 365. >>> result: 80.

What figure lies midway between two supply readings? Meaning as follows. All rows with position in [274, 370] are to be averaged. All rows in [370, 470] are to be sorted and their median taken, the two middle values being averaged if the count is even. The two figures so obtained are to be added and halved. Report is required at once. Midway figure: 75.5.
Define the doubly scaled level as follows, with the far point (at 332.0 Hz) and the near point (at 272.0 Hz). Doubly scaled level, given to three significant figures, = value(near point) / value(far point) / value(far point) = 0.0135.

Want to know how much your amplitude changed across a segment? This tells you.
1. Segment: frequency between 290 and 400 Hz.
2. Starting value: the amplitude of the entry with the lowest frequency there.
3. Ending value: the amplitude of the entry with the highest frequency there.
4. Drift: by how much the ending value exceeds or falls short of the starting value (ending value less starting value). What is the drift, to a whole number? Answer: -10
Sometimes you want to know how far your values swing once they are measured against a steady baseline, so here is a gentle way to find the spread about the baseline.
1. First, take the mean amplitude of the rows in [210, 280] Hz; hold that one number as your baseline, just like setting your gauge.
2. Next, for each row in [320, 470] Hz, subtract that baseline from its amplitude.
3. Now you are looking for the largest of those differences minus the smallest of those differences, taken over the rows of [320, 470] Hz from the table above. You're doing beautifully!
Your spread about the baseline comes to 41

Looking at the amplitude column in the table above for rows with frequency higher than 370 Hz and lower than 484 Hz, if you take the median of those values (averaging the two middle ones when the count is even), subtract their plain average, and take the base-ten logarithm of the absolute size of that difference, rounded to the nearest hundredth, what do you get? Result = 0.84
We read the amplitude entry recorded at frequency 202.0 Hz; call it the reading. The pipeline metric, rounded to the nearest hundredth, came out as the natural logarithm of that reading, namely 4.36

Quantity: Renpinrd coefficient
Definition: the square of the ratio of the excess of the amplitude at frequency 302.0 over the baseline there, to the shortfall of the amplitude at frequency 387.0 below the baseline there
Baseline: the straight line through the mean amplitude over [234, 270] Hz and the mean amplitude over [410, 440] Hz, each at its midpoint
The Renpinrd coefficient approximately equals 0.6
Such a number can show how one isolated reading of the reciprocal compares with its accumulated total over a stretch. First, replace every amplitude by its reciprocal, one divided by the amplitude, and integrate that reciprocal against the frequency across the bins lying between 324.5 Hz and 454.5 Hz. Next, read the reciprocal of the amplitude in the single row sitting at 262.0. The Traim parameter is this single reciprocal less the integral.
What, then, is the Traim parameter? -1.89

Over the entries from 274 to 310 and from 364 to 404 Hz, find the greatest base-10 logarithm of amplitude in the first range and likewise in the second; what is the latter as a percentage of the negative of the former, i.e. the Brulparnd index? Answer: -99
